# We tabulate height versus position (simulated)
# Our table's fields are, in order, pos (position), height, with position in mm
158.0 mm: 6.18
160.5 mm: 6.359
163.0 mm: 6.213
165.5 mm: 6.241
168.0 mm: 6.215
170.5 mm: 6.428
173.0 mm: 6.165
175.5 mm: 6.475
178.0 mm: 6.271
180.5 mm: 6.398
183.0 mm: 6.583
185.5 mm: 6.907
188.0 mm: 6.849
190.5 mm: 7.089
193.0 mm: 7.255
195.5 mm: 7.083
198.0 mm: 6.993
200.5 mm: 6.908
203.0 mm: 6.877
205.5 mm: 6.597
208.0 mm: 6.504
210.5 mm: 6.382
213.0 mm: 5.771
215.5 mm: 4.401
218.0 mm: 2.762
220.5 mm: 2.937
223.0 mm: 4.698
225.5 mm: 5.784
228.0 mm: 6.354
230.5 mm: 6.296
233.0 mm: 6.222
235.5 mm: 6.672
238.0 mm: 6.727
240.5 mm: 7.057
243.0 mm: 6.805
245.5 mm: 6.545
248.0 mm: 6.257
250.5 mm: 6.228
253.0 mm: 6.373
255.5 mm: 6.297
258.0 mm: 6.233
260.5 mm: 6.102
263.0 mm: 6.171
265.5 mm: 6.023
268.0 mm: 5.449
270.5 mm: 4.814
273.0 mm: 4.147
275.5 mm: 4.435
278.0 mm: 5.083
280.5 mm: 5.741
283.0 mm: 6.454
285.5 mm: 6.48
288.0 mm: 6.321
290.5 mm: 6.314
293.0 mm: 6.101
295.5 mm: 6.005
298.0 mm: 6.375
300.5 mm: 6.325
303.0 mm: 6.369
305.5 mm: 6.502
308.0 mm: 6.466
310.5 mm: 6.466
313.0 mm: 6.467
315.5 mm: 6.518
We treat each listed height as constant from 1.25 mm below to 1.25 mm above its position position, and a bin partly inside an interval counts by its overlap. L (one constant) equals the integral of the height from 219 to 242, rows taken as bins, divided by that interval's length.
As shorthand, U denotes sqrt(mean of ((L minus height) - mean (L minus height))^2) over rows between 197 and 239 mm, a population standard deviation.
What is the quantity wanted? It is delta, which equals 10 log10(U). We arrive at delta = 1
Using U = 1.29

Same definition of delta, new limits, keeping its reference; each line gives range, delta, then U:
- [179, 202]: -6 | 0.25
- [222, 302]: -2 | 0.68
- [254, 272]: -3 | 0.50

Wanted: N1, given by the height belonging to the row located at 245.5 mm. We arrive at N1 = 6.545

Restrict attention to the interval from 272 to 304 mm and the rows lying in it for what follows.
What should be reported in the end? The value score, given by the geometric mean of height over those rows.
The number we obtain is 5.8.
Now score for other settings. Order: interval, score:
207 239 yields 5.3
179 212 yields 6.8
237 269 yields 6.3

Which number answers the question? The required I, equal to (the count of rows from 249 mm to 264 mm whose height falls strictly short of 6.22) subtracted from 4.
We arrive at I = 2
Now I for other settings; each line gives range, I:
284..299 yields 2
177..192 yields 4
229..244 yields 4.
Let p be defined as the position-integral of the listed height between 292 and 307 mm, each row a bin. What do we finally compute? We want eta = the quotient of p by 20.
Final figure 4.7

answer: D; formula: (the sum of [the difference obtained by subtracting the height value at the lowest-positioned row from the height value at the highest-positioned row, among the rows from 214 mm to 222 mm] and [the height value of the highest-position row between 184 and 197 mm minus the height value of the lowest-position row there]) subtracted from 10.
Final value 11.3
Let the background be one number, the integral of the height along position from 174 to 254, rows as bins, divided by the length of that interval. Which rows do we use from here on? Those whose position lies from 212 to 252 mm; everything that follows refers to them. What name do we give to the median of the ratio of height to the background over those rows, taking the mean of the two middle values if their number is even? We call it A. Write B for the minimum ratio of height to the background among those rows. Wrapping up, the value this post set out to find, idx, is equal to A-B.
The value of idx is 0.6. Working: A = 1.00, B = 0.44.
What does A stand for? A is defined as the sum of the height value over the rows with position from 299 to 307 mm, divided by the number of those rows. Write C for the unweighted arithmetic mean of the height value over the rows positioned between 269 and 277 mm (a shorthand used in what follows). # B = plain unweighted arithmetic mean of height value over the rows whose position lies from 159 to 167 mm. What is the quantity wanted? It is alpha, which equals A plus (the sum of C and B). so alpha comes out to 17.1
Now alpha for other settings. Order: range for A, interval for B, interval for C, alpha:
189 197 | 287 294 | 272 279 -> 17.9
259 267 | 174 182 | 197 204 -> 19.4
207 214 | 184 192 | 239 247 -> 20.0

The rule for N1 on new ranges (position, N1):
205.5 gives 6.597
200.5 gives 6.908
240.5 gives 7.057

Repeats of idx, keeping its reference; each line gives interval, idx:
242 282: 0.3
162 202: 0.1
